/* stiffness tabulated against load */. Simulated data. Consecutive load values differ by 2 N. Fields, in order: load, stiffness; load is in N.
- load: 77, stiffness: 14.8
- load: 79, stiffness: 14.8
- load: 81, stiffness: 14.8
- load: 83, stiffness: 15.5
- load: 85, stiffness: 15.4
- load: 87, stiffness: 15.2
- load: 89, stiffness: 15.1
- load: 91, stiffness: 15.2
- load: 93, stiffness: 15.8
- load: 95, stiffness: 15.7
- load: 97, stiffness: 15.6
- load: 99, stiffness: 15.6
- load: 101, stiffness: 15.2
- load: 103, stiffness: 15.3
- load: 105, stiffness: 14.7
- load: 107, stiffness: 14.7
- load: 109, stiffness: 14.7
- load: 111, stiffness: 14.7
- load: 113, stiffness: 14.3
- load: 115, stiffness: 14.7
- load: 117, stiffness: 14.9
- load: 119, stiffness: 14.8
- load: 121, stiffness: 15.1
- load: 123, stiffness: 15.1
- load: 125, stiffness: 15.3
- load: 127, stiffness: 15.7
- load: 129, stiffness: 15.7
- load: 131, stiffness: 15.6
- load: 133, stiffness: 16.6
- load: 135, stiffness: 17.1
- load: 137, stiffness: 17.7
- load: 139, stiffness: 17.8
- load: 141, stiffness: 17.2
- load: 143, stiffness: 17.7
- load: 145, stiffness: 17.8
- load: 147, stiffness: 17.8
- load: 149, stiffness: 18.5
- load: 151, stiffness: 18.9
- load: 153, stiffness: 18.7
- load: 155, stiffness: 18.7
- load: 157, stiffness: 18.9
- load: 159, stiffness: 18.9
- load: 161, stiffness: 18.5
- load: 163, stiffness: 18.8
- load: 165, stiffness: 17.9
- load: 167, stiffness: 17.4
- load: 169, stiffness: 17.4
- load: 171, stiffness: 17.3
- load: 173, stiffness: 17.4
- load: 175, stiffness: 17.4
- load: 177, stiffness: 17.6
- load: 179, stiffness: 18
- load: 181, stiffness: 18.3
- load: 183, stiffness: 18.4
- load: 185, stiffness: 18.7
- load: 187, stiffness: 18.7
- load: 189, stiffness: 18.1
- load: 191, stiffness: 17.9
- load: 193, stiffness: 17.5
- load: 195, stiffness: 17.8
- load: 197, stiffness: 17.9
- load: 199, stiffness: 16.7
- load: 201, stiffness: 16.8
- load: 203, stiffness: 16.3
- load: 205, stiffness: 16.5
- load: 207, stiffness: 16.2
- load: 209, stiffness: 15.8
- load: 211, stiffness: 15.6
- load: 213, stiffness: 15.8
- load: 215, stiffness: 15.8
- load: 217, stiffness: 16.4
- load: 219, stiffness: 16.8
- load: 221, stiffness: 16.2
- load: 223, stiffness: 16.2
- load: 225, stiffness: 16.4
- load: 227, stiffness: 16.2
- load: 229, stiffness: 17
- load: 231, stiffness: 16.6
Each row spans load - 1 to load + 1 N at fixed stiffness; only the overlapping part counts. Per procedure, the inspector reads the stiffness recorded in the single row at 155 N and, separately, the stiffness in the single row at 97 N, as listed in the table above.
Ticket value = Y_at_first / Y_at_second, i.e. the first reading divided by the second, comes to 1.20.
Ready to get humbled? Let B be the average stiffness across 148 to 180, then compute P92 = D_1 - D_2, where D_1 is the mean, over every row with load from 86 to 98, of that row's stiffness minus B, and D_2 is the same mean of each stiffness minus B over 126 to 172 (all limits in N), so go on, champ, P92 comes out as -2.2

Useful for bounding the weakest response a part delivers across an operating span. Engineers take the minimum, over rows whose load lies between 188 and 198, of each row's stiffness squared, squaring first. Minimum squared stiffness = 306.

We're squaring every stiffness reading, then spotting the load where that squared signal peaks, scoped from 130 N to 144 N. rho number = 139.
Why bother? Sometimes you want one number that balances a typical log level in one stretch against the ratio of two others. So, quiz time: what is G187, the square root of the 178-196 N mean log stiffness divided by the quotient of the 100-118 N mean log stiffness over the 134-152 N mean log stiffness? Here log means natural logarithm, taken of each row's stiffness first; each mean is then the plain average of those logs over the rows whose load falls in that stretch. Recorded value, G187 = 1.76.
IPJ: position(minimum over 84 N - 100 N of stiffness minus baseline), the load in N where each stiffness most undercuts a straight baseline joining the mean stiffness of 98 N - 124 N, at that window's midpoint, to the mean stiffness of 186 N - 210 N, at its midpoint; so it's 89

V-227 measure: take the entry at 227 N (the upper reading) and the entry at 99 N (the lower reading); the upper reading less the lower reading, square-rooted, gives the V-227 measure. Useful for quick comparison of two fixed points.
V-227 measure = 0.77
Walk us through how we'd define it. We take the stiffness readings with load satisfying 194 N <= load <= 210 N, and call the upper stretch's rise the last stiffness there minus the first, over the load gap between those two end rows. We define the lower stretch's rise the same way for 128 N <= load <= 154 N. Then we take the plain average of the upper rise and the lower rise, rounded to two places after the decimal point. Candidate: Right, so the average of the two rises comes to -0.01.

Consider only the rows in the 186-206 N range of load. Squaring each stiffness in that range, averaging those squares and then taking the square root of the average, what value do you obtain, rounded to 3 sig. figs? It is 17.4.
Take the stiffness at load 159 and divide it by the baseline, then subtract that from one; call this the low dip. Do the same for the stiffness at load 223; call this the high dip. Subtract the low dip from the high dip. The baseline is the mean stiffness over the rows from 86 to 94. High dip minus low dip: 0.18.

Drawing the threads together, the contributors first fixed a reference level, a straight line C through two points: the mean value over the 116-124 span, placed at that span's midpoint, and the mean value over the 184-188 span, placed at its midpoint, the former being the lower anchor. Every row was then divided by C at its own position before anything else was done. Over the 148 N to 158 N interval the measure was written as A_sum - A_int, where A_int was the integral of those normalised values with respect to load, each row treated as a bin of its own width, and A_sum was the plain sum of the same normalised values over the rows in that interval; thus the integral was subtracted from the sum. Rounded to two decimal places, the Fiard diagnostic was -5.57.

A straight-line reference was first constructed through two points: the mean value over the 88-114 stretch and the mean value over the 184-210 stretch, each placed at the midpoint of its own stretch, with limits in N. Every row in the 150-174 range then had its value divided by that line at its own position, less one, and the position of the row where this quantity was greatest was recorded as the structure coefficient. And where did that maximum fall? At 151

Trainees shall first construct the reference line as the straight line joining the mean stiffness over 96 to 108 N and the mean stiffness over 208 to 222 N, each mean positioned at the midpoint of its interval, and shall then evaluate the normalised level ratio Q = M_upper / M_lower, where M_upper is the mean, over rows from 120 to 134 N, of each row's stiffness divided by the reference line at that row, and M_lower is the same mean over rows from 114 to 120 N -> 1.05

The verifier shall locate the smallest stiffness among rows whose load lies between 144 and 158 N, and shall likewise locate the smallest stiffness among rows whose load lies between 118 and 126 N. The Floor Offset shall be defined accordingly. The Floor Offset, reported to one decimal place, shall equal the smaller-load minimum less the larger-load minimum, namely -3.0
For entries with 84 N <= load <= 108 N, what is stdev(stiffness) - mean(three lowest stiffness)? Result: -14.5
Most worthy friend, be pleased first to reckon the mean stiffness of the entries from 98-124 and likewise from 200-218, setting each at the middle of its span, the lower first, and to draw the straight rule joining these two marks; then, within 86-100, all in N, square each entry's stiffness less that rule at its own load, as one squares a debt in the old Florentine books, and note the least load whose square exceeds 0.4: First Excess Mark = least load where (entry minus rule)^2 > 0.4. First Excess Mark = 93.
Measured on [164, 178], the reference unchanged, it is 165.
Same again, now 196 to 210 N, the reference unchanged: 197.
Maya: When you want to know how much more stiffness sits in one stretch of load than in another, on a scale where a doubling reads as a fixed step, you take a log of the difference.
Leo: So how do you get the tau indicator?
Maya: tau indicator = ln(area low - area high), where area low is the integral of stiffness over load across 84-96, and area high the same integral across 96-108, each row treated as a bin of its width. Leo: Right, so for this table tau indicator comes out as 0.96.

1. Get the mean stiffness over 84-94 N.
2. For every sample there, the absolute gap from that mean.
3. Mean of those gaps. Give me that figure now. 0.208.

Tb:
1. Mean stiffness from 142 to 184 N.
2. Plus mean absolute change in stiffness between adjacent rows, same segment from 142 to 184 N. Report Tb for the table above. 18.4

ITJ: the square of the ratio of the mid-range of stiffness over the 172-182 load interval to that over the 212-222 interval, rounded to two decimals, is 1.20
